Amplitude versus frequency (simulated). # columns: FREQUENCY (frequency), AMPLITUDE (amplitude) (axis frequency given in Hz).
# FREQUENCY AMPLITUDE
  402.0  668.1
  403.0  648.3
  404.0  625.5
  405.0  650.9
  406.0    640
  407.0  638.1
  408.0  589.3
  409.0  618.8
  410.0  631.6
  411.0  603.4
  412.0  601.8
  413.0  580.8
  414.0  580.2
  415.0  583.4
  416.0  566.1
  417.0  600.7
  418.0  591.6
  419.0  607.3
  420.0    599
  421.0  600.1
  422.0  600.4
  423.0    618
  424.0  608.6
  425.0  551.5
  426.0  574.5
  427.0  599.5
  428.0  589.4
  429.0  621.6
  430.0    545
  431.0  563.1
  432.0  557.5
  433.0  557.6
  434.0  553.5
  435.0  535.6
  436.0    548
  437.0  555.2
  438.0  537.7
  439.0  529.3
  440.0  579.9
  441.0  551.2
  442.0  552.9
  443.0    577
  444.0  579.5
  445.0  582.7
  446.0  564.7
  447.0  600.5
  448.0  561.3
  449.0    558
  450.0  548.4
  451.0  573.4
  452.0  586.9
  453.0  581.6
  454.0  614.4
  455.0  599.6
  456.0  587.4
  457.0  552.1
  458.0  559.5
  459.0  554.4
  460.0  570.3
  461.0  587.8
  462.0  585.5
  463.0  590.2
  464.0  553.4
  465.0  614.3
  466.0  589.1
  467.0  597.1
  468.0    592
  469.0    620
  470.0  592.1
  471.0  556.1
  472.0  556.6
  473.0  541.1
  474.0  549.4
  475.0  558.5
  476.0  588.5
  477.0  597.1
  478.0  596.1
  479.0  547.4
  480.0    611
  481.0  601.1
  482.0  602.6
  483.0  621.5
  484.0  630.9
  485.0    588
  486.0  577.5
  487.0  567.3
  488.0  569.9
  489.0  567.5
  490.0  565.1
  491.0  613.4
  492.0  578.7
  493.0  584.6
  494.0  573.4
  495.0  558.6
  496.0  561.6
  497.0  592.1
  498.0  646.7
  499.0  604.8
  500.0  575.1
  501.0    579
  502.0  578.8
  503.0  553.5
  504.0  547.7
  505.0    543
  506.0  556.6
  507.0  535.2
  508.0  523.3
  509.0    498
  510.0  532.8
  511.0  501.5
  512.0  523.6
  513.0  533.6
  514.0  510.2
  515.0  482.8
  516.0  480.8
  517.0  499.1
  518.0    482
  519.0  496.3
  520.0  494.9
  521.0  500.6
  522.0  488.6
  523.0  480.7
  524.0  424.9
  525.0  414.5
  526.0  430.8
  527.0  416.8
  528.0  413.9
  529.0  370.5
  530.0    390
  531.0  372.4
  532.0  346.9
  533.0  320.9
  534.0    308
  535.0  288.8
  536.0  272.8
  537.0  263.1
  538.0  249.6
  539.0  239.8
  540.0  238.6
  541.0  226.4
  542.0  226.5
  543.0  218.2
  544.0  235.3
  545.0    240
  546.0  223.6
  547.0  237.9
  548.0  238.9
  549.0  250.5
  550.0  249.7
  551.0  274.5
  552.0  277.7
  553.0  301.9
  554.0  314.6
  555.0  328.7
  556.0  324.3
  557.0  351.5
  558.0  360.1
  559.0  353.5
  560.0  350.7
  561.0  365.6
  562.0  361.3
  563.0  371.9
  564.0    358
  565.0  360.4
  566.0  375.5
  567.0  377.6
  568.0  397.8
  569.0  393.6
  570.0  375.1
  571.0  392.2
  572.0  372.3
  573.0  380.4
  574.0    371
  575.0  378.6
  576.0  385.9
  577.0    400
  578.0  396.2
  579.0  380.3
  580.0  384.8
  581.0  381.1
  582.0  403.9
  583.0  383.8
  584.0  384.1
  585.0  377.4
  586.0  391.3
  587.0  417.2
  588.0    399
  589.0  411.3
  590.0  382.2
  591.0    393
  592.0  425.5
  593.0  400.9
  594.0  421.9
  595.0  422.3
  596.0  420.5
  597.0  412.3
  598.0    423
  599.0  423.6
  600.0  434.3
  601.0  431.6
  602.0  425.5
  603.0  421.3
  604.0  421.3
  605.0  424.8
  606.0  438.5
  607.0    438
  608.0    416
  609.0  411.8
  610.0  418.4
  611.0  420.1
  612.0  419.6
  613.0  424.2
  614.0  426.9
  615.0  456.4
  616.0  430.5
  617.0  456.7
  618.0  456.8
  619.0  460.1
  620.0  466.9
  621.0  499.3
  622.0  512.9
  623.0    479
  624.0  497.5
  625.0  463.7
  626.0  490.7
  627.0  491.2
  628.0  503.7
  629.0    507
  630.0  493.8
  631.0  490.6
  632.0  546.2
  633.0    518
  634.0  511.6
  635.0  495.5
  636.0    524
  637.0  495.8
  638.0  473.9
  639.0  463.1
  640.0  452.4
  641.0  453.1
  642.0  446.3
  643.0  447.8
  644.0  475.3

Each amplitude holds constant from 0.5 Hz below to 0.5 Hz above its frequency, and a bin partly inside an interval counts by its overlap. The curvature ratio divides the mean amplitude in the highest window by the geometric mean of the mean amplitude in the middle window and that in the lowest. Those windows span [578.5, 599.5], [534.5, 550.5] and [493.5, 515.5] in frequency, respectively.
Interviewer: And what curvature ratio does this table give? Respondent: 1.10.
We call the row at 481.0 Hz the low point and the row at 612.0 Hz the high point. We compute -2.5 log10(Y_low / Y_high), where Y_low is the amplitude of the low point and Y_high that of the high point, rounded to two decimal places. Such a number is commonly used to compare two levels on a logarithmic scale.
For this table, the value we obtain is -0.39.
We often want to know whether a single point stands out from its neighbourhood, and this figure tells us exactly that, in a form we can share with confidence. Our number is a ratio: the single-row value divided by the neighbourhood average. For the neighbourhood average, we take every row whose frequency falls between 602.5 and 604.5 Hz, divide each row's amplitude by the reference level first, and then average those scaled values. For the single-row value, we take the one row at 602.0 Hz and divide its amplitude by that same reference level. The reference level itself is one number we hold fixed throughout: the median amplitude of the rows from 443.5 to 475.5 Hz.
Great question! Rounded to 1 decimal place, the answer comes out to 1.0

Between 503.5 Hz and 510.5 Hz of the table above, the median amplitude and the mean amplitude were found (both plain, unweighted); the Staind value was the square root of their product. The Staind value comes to 534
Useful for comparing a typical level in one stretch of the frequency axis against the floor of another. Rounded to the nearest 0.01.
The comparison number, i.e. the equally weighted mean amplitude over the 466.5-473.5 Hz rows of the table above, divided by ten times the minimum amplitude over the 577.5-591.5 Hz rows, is 0.15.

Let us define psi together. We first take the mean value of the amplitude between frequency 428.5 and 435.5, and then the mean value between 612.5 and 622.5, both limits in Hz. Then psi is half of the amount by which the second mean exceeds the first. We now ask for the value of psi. -51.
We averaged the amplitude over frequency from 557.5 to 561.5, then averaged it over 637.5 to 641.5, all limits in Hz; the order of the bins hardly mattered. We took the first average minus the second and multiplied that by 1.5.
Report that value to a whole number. -155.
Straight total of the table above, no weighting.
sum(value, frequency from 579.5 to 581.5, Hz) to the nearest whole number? 766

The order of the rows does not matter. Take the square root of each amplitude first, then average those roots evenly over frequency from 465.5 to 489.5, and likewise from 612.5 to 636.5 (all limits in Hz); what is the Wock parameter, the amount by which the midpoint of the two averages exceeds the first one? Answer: -1.1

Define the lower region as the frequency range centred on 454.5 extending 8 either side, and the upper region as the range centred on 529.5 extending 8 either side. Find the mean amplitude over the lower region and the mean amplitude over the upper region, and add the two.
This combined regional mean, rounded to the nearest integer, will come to 952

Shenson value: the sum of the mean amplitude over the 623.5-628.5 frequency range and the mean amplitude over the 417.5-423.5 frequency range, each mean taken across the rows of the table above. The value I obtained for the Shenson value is 1092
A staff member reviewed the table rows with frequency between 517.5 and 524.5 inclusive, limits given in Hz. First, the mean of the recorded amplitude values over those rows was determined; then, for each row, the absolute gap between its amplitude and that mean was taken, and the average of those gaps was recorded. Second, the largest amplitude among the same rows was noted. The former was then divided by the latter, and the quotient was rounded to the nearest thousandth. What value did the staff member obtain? 0.032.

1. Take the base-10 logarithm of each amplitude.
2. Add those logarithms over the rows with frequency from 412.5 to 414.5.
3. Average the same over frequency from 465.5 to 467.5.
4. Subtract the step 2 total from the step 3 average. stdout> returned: -2.75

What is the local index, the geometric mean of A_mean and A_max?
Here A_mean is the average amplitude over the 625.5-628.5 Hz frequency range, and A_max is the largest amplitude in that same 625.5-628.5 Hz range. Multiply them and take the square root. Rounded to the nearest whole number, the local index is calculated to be 499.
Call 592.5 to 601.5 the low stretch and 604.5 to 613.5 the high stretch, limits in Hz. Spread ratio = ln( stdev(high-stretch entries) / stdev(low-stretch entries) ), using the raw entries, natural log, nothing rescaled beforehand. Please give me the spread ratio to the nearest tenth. -0.1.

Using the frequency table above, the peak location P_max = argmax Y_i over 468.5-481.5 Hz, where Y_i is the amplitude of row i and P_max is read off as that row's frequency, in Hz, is 469.0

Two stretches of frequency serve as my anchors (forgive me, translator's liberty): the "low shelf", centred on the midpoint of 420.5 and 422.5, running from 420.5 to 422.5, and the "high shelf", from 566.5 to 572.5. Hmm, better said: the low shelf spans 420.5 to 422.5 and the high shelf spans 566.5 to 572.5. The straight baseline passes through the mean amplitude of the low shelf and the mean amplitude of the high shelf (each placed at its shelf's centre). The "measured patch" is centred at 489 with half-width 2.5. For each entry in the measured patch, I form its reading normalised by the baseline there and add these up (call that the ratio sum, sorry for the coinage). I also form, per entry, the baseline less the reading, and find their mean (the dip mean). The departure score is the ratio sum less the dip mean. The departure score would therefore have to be 80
